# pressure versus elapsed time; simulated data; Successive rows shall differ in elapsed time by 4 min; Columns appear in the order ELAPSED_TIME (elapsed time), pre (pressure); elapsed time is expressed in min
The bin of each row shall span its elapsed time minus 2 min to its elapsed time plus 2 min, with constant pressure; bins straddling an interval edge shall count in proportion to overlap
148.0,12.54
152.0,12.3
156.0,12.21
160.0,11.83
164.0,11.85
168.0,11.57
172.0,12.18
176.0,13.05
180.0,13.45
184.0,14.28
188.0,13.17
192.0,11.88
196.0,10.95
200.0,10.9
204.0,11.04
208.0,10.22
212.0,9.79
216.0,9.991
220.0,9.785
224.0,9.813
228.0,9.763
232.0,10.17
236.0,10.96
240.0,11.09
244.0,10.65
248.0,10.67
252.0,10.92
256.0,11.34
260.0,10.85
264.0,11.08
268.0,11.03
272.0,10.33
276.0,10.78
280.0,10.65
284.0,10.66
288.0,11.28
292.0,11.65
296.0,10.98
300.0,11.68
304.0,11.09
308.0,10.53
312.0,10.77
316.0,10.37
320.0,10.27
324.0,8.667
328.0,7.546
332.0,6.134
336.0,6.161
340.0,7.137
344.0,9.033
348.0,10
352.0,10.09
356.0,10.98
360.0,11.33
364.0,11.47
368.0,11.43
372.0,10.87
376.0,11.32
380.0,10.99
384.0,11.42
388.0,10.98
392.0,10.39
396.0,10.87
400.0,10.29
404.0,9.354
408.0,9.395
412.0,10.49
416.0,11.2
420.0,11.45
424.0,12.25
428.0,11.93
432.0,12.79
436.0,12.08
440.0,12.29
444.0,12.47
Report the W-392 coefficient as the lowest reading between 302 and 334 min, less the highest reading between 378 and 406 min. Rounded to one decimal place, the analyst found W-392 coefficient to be -5.3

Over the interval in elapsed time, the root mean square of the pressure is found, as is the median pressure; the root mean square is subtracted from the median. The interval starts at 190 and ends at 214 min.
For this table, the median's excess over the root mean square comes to 0.11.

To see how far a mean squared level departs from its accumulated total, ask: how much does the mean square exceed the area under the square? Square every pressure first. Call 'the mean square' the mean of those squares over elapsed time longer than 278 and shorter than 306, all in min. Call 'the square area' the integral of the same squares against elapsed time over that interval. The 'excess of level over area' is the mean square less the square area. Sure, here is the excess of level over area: -3356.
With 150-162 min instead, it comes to -1615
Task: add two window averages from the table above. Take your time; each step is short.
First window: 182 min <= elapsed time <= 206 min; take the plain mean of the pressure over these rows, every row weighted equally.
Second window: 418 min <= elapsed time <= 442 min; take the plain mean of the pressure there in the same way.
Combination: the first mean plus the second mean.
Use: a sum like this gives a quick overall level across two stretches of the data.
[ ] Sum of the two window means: 24.2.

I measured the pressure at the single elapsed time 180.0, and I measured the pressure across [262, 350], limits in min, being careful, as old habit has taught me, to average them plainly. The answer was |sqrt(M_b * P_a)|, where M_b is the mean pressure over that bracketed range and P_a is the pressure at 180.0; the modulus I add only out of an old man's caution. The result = 11.5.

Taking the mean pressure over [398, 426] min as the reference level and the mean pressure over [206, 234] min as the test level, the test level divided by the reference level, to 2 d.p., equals 0.93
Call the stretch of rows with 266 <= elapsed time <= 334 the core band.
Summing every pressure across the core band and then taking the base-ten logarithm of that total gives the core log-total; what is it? 2.24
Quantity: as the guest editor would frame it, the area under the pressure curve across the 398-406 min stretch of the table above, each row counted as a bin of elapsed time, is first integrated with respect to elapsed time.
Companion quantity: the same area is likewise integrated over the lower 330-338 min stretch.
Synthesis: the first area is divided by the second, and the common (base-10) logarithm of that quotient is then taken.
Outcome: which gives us 0.204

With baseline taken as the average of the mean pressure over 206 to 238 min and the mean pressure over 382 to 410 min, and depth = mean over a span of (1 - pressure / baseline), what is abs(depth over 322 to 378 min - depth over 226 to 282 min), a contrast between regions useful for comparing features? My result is 0.13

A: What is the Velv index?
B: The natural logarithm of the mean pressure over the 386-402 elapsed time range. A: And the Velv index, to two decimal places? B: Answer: 2.36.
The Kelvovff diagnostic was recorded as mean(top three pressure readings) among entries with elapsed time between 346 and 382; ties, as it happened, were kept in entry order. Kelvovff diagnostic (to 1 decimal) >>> 11.4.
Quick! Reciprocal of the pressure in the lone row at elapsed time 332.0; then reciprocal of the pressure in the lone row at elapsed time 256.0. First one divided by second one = 1.85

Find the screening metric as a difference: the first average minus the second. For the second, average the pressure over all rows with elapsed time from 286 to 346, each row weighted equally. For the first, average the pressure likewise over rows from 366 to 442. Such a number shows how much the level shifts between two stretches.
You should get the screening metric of 1.6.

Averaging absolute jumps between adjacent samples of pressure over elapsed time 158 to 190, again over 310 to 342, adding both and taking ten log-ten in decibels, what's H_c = 1.4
